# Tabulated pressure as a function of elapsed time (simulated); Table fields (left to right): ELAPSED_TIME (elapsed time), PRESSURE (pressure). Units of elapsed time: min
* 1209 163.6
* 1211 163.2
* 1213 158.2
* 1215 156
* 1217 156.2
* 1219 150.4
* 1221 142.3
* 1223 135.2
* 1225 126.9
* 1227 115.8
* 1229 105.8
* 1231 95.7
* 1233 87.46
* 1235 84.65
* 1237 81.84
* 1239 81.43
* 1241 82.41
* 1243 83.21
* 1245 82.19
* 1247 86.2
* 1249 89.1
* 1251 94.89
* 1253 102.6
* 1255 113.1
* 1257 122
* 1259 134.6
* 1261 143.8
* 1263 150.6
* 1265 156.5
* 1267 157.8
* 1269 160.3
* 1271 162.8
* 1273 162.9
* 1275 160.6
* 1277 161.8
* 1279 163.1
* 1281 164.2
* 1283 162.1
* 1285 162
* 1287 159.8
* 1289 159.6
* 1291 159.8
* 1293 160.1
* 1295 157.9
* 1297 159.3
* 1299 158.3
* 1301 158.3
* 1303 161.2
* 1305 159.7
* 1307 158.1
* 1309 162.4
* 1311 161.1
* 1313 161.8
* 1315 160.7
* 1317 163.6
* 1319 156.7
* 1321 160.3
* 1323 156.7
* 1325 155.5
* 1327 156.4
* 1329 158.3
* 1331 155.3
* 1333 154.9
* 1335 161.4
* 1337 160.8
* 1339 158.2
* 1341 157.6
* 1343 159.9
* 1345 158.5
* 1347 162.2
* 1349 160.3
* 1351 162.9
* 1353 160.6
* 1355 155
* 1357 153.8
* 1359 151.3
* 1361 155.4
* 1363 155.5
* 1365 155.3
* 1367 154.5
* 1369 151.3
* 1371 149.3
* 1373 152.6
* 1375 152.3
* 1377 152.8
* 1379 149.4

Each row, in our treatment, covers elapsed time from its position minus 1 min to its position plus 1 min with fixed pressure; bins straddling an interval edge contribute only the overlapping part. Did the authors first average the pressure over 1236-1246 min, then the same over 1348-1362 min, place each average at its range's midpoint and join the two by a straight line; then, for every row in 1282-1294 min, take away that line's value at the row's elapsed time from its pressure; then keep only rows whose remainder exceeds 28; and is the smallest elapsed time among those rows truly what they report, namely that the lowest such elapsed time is 1283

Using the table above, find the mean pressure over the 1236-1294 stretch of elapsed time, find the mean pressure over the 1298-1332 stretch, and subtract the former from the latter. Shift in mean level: 26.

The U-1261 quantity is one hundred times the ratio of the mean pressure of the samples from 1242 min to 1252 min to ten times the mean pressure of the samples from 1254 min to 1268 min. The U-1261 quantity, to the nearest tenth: 6.2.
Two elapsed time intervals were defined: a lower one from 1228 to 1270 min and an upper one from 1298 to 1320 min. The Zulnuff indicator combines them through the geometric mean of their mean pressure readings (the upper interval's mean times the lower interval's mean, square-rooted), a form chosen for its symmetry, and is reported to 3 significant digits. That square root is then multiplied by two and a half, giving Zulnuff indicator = 331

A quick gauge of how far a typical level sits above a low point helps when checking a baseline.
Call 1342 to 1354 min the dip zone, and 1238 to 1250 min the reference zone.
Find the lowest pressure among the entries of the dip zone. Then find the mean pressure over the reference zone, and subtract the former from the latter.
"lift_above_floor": -74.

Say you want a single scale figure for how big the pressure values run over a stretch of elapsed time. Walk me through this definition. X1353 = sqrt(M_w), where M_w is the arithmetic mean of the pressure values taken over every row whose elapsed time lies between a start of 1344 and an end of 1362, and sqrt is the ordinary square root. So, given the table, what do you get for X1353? 12.6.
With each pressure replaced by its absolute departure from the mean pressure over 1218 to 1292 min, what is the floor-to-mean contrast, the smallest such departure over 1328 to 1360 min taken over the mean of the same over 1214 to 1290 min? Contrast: 0.79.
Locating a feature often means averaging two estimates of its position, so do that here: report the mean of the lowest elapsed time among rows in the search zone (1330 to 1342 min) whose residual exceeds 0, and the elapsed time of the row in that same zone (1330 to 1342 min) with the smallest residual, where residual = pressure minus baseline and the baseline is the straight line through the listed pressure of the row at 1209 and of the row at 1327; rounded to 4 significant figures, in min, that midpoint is 1334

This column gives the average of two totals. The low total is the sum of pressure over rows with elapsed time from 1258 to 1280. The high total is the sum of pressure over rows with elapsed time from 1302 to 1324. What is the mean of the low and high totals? 1739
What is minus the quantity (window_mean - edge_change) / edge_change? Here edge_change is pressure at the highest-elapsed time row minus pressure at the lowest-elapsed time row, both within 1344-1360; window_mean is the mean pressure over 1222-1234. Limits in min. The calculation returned 16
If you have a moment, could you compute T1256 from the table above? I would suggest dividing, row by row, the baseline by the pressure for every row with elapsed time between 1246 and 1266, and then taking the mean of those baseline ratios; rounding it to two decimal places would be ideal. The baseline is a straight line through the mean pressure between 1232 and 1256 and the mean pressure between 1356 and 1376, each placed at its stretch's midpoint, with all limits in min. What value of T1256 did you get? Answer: 0.83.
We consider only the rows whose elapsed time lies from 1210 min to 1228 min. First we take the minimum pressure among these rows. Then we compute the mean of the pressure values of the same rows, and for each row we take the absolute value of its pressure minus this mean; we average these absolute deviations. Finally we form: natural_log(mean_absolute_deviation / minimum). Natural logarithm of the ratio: -2.17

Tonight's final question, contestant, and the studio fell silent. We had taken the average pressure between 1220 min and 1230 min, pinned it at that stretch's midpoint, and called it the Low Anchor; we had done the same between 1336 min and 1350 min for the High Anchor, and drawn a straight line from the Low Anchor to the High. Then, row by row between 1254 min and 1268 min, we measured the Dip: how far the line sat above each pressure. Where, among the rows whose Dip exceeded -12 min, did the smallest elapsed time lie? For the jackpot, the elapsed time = 1255 min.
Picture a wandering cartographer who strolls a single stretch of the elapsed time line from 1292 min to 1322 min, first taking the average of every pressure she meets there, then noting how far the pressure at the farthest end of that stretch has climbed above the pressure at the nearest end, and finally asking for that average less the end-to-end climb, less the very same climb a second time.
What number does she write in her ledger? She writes 160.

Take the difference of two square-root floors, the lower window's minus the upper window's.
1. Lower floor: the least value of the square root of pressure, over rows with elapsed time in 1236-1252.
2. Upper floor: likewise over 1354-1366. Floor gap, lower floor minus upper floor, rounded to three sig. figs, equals -3.28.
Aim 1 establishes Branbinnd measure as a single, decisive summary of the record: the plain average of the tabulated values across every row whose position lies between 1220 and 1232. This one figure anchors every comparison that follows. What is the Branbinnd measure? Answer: 120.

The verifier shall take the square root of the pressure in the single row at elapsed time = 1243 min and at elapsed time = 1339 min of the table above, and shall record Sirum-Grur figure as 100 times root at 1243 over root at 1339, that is 73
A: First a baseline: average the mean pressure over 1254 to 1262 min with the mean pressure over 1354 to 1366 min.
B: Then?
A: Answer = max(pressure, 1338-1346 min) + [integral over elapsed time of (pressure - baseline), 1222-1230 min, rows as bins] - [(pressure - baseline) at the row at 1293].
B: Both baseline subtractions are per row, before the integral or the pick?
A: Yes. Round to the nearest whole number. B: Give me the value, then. -22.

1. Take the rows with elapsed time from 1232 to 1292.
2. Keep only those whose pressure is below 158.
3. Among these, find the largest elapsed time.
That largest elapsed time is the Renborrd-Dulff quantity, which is 1267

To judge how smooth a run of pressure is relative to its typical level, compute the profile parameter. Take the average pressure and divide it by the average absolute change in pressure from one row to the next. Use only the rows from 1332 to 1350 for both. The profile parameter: 65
